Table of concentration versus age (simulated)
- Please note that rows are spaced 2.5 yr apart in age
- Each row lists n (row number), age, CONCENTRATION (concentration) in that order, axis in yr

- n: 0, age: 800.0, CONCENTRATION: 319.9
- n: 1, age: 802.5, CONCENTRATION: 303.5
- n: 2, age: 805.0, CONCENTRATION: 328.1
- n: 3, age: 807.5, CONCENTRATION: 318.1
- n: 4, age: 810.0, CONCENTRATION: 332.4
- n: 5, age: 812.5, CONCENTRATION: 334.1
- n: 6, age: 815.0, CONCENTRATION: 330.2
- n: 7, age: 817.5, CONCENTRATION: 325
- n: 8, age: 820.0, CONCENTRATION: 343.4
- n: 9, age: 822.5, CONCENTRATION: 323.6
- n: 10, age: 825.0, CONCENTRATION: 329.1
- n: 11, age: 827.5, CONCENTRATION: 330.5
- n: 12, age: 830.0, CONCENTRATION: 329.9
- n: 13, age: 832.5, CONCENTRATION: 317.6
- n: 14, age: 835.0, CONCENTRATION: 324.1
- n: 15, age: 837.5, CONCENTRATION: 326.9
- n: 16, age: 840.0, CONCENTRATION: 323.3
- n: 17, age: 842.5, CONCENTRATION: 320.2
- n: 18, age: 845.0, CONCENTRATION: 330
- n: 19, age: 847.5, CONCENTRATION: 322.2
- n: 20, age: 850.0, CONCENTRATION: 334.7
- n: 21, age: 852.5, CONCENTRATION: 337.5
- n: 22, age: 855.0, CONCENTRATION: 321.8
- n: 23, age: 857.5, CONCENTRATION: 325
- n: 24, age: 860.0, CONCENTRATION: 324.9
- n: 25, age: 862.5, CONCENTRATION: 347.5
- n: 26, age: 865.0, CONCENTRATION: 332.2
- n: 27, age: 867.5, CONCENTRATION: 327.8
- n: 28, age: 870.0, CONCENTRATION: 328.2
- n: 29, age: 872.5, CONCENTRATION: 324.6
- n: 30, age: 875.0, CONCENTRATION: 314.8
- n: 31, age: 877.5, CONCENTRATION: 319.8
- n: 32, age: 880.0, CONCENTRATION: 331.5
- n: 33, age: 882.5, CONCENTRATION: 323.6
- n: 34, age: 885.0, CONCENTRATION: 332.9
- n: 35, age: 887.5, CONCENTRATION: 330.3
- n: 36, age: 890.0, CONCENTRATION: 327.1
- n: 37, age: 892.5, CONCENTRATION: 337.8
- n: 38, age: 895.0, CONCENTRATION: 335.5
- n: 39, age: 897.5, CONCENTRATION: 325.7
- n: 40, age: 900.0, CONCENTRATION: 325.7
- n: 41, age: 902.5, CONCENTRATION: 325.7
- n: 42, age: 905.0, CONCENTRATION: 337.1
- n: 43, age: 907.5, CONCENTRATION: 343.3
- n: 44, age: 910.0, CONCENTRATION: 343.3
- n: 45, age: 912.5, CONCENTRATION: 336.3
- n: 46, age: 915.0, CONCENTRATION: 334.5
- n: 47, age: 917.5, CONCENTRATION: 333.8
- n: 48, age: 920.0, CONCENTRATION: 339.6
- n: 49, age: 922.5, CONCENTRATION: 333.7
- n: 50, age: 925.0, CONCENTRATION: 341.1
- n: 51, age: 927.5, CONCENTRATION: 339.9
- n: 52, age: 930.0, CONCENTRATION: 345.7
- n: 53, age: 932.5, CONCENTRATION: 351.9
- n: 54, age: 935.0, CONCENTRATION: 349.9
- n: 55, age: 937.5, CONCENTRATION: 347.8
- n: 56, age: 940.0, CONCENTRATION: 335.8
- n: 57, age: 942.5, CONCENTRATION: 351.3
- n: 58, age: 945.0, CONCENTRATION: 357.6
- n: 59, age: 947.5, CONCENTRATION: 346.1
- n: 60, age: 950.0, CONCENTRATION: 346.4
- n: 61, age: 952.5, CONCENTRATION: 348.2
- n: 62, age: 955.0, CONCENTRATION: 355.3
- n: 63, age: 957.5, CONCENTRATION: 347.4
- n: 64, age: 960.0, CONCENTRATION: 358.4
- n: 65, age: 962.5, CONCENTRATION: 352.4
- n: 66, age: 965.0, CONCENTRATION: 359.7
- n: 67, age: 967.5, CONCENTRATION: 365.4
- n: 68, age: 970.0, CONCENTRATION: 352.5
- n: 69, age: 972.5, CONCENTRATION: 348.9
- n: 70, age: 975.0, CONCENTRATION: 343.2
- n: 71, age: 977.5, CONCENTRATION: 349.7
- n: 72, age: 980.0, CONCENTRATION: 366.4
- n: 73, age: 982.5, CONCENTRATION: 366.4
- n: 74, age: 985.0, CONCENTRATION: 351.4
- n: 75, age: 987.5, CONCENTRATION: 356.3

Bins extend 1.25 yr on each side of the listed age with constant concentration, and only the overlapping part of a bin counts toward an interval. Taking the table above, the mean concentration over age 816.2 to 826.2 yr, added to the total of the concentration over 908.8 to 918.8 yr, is 1678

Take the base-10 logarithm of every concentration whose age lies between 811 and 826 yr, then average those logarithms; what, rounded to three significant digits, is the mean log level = 2.52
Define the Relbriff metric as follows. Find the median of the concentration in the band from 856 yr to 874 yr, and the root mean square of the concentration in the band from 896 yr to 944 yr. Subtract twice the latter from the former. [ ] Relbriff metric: -351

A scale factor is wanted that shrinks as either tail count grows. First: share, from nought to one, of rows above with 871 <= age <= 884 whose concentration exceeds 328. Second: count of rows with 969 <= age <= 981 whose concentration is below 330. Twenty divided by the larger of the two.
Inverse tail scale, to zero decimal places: 100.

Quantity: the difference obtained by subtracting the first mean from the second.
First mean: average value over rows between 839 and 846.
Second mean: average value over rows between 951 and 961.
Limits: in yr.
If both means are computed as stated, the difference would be 28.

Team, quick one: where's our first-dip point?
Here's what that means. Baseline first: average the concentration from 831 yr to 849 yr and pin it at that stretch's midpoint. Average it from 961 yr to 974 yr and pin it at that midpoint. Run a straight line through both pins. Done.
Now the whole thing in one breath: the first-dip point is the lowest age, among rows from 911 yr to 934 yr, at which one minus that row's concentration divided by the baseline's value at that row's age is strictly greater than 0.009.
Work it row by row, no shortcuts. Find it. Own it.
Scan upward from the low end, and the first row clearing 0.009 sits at 912.5 yr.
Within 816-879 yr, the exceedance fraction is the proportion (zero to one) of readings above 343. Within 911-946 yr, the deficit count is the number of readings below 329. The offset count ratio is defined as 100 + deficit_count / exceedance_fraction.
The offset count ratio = 100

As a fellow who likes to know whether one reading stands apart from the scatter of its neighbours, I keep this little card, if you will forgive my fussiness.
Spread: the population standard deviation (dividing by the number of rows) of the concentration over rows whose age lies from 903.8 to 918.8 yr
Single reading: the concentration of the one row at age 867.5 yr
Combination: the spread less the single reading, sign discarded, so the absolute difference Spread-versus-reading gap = 324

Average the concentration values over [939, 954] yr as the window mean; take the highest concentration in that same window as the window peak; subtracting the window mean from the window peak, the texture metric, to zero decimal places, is 10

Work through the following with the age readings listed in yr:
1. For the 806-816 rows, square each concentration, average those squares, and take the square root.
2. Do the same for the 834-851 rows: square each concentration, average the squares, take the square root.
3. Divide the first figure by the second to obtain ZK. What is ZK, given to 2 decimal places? 1.01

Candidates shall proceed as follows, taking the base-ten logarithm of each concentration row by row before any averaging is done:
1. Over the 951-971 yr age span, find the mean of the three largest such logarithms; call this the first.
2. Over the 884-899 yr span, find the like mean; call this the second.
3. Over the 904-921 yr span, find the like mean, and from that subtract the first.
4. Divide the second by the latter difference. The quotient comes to -107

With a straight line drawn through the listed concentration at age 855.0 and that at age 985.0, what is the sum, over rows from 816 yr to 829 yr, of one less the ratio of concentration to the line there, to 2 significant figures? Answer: -0.25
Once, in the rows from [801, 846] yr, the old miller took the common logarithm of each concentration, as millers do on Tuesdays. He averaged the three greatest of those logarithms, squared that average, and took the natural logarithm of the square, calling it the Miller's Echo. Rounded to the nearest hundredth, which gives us 1.85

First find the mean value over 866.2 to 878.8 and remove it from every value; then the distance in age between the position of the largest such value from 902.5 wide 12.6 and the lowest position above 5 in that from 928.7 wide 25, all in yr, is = 10.0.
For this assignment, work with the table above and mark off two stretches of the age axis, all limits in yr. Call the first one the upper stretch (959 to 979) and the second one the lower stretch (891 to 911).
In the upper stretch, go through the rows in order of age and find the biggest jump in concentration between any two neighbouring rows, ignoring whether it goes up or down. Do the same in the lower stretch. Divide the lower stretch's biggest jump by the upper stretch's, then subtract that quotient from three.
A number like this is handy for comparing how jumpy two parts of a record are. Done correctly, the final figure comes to 2.1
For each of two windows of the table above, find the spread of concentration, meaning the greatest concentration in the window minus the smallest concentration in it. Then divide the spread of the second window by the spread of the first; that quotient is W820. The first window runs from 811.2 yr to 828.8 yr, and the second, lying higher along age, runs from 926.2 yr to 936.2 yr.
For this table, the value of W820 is 0.61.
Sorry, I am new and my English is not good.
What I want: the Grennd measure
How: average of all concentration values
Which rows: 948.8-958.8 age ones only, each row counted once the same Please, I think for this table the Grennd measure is 349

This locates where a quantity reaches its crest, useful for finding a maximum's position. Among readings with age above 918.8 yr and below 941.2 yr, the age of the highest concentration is 932.5 yr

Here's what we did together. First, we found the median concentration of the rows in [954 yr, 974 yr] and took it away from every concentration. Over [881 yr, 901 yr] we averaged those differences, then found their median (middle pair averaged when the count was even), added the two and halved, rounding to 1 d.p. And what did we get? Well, -24.6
